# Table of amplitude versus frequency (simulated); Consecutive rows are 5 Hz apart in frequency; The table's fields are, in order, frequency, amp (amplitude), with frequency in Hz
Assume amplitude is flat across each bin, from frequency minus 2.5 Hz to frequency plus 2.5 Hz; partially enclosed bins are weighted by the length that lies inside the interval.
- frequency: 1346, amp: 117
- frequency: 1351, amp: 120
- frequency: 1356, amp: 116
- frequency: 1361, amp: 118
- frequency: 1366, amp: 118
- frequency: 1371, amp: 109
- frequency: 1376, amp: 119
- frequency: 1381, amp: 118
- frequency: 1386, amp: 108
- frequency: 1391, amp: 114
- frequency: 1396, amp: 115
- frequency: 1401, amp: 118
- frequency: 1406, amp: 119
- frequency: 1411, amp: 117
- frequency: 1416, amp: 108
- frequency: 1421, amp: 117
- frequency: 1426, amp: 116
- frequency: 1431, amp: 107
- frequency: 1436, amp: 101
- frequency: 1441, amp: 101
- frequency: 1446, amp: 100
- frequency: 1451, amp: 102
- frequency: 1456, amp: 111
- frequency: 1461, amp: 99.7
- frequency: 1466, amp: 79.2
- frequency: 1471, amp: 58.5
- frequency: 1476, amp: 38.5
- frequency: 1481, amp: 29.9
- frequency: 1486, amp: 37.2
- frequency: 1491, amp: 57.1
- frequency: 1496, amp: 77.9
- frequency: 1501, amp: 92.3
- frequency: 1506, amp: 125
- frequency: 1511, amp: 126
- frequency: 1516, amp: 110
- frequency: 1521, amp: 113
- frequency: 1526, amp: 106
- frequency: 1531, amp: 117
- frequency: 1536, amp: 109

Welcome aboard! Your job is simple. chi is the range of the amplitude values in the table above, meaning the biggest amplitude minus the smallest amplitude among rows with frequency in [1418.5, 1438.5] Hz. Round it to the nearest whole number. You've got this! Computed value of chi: 16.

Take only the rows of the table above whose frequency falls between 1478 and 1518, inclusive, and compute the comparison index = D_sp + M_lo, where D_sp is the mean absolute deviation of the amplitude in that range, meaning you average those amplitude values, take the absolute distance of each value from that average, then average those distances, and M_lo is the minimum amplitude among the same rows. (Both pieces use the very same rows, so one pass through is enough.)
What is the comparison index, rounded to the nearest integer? 61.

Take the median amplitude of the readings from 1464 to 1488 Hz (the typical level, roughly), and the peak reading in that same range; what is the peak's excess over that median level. 41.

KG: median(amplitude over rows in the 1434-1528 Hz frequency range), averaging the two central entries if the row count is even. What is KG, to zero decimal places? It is 100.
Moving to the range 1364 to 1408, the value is 118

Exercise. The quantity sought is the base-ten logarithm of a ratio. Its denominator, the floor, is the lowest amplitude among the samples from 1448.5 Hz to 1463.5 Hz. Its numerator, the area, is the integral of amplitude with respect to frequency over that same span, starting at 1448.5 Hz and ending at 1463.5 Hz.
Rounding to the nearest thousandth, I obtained 1.195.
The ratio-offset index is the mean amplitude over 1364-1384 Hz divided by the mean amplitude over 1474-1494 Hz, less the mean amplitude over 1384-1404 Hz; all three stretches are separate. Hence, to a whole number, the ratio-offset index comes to -111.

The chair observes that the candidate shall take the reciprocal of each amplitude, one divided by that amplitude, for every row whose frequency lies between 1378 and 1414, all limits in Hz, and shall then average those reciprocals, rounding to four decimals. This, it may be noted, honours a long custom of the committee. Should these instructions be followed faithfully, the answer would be 0.0087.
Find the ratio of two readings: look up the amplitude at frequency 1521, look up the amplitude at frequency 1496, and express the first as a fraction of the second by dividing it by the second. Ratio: 1.5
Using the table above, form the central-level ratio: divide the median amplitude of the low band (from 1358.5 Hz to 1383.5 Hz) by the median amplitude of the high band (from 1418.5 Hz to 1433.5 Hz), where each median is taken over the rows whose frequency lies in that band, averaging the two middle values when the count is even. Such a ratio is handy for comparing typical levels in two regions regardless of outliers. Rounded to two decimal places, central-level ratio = 1.02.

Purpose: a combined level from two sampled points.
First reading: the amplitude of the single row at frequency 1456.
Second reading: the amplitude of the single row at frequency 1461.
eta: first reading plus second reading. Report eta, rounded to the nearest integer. 211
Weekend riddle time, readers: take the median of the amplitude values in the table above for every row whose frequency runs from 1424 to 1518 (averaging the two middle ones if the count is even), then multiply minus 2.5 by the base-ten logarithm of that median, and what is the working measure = -5.00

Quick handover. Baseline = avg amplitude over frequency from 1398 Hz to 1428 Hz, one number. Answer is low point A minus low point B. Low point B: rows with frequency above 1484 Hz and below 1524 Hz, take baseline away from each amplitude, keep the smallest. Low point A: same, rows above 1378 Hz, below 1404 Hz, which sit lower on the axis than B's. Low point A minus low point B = 71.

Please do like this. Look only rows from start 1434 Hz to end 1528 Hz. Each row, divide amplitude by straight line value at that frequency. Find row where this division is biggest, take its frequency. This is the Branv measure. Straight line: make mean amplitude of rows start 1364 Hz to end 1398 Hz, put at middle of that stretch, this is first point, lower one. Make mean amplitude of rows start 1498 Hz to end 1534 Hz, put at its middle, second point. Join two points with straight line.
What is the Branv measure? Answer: 1511 Hz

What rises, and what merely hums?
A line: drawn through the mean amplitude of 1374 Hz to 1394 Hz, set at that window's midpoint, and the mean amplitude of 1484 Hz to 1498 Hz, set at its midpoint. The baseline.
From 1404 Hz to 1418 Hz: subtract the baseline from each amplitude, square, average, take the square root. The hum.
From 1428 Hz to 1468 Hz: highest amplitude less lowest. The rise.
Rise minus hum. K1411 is 17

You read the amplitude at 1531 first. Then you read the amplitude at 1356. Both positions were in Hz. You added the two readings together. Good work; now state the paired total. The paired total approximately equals 233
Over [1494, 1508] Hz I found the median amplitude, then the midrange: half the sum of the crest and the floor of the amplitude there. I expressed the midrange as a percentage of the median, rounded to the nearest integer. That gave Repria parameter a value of 110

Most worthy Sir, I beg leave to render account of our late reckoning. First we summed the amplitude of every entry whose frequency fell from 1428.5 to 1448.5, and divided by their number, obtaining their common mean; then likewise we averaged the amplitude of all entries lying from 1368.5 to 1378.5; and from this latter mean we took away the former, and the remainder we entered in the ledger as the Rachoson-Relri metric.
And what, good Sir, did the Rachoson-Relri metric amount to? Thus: 12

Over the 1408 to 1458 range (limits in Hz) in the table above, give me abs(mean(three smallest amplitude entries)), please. 101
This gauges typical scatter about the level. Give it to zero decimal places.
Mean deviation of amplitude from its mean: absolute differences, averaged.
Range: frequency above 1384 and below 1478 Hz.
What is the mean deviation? 14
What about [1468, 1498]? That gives 15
